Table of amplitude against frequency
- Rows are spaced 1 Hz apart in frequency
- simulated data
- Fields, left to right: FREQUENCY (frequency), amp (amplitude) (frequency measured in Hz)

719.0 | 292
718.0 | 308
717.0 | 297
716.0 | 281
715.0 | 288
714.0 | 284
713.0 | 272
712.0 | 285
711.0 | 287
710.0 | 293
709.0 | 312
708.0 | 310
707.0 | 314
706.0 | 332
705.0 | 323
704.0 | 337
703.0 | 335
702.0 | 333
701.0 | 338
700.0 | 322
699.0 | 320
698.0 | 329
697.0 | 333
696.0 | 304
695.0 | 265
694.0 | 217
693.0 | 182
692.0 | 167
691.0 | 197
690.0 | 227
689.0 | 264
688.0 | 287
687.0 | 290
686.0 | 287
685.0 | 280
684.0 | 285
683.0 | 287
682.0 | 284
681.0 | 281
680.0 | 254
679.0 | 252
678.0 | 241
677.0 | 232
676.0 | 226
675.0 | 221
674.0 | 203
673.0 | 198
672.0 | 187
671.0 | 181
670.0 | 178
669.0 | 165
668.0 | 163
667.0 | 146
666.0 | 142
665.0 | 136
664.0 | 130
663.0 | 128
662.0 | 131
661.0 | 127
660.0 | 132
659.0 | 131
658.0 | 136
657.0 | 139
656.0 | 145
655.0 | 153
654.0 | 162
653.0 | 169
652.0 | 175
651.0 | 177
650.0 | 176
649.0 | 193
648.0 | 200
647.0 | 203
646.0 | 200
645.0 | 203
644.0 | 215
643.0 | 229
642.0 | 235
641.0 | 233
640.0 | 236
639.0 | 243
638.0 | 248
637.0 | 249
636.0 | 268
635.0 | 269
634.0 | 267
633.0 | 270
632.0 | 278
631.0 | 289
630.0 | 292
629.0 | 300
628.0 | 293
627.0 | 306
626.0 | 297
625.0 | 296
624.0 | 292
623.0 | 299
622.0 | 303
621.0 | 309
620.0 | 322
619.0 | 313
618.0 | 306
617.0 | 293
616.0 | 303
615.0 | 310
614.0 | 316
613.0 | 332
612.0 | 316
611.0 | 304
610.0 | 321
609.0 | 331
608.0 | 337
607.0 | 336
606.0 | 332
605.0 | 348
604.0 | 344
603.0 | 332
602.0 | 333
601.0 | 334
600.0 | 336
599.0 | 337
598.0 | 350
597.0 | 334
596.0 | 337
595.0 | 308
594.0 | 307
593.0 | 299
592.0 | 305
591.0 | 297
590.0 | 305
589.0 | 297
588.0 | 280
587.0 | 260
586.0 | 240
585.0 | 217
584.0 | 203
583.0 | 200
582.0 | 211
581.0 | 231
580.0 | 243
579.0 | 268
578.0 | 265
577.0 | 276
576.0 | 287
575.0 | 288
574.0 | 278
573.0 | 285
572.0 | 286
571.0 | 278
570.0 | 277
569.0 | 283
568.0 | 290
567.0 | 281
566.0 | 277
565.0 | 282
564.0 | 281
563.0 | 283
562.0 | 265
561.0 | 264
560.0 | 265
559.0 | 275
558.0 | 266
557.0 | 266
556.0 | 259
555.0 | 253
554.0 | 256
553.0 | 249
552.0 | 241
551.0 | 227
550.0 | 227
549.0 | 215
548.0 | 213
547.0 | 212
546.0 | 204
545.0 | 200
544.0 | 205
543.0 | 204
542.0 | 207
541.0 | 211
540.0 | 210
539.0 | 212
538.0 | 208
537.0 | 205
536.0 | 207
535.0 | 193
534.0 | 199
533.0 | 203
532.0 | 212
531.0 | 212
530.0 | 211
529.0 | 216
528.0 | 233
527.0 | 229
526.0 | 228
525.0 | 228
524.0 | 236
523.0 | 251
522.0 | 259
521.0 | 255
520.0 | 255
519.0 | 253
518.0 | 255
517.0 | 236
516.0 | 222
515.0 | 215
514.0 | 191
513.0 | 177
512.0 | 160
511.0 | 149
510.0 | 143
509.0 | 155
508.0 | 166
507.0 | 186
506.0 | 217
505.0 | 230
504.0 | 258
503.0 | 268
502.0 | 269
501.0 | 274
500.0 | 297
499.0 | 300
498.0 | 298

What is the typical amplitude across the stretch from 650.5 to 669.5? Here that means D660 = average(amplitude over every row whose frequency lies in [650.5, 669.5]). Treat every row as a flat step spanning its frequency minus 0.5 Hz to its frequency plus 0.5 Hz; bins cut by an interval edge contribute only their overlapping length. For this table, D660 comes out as 147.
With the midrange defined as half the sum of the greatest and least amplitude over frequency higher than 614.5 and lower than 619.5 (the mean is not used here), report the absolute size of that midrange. 303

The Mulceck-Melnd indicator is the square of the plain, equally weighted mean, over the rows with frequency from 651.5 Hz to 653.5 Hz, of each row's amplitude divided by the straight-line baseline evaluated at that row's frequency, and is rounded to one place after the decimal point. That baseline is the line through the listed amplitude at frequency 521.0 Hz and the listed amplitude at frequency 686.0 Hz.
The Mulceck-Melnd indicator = 0.4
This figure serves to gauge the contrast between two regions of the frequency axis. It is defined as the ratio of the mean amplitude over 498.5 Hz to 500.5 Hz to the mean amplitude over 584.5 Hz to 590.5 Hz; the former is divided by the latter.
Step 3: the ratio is 1.12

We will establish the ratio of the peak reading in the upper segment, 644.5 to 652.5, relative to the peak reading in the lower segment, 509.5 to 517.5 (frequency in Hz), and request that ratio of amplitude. 0.86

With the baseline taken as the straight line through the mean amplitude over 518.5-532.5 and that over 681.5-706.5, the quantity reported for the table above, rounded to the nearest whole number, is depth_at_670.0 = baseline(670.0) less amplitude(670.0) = 100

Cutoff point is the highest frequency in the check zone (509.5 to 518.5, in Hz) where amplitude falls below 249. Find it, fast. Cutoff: 517.0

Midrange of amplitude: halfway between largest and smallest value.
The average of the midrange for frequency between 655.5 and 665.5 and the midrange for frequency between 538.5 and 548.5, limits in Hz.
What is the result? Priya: 171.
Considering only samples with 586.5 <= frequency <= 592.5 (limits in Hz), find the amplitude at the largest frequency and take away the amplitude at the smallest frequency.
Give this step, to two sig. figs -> 45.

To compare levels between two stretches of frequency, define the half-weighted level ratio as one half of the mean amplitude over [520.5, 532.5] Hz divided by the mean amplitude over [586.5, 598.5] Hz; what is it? 0.38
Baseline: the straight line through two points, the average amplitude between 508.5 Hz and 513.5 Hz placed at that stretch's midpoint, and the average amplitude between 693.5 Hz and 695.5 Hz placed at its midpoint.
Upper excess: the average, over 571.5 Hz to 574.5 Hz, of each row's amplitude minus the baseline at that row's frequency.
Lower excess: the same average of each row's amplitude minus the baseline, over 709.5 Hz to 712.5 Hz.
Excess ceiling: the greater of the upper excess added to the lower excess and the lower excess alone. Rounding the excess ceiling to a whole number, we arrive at 138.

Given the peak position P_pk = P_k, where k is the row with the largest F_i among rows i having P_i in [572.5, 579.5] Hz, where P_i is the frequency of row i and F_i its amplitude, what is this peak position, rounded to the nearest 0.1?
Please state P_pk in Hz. 575.0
